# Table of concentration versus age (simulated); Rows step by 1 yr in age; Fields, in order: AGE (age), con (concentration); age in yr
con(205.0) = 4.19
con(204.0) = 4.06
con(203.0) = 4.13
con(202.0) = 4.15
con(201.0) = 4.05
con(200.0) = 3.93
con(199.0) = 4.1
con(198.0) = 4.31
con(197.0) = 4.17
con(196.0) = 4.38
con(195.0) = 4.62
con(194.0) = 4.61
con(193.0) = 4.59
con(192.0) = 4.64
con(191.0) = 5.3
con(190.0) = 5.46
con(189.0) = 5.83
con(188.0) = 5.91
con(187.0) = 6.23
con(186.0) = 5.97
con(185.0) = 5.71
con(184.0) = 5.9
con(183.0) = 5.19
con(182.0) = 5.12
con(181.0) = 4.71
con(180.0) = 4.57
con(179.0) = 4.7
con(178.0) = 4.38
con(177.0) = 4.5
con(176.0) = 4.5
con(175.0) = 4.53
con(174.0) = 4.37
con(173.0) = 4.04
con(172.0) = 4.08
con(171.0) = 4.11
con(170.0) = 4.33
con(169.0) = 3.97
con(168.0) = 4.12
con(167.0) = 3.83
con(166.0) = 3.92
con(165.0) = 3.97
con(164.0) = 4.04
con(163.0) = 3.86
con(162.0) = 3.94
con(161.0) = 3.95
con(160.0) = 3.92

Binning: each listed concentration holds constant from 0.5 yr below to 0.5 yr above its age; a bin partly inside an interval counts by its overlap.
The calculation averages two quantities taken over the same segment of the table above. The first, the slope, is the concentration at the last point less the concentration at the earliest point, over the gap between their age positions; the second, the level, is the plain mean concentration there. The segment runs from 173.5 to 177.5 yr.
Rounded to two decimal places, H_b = 2.26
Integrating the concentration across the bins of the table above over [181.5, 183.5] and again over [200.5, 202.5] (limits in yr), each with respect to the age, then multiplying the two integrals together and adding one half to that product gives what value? 85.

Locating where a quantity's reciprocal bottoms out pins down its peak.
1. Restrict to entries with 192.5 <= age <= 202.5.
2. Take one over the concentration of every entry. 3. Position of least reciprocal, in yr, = 195.0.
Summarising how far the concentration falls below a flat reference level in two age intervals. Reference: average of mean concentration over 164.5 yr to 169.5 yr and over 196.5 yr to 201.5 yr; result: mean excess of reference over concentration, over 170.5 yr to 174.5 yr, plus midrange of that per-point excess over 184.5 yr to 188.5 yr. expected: -2.0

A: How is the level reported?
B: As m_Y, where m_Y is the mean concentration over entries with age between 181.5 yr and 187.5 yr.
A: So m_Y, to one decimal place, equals 5.7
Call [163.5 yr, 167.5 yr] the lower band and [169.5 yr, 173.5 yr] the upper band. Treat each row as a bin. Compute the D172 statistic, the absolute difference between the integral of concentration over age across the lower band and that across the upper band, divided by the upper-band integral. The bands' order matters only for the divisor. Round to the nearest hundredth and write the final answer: 0.05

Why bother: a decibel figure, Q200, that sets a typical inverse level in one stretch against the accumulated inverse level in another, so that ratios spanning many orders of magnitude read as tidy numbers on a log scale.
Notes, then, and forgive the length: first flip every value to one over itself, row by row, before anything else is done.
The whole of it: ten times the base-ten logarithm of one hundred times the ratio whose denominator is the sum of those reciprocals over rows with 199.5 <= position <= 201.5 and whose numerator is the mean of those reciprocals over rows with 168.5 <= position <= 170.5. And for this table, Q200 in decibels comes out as 16.8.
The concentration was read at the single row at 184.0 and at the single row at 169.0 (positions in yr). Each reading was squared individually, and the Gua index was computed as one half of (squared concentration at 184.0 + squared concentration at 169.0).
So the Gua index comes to 25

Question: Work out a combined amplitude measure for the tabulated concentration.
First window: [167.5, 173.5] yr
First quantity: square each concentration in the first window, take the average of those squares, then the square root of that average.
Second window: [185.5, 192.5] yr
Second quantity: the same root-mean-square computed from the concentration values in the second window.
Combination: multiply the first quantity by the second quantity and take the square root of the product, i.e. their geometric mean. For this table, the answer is 4.82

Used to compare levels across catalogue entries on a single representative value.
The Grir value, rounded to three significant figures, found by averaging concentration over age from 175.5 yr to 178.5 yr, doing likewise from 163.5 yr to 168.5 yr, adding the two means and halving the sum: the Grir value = 4.22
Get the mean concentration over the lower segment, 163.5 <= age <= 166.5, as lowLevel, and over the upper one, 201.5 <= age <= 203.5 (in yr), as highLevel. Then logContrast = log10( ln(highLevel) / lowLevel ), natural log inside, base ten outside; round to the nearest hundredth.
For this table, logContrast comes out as -0.45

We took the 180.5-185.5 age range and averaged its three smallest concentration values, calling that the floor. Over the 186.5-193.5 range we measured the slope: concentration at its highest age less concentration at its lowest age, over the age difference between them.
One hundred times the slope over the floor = -5.5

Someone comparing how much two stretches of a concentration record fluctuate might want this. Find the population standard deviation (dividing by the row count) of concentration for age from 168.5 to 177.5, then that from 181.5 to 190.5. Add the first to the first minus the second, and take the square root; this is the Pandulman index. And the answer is 0.26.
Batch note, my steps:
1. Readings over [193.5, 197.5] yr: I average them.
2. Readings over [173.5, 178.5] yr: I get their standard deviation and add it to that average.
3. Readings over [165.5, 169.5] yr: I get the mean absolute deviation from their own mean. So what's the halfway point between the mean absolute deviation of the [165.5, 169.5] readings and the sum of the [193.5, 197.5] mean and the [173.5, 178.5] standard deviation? 2.30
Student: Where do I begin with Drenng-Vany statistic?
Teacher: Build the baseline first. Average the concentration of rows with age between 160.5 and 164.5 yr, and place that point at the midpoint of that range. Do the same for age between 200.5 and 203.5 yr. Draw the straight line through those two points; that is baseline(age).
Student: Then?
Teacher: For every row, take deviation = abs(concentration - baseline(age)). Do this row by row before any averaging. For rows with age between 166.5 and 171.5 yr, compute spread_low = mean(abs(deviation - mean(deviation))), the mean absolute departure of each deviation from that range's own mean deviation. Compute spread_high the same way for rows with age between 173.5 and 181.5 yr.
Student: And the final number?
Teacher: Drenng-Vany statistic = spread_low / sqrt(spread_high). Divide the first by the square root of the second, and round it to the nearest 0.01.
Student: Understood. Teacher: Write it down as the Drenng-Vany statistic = 0.26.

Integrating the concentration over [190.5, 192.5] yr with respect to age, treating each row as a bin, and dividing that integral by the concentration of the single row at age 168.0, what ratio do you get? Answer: 2.4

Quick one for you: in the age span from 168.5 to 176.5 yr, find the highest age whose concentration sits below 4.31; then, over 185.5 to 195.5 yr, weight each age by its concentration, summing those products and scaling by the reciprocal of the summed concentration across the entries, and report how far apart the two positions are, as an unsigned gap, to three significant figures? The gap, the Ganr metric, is 17.2 yr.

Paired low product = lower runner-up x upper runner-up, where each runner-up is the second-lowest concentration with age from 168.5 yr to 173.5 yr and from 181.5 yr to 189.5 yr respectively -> 21.0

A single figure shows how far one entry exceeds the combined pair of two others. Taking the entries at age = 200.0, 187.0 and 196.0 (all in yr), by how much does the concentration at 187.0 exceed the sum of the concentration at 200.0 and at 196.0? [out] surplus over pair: -2.1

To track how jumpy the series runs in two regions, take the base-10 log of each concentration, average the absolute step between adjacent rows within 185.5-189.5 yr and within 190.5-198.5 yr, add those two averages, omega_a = 0.034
